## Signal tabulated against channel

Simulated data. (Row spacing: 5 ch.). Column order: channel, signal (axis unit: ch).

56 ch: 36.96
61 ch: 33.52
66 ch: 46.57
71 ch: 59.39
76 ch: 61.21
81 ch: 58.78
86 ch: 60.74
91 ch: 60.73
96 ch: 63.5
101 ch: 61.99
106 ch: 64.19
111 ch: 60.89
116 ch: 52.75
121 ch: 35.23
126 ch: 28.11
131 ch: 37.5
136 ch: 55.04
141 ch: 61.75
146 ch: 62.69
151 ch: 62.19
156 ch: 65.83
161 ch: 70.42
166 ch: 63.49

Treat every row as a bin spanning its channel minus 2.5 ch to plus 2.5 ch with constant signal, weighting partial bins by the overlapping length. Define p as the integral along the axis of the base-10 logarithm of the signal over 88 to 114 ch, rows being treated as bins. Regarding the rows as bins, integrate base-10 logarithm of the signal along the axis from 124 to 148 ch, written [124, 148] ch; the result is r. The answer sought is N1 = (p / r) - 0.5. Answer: 0.66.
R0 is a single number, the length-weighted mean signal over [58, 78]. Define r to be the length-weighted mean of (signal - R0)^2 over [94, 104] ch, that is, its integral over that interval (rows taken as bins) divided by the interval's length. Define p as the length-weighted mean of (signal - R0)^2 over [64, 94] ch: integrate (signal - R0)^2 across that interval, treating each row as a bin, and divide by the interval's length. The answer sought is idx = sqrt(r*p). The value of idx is 132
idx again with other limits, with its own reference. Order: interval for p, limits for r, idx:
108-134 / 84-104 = 169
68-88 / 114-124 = 118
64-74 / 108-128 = 107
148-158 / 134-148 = 156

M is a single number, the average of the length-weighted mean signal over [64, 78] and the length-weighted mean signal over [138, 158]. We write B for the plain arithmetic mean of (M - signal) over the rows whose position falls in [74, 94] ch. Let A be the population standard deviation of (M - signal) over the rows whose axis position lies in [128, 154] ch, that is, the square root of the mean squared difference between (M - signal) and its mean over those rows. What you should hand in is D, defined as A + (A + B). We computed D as 18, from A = 10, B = -1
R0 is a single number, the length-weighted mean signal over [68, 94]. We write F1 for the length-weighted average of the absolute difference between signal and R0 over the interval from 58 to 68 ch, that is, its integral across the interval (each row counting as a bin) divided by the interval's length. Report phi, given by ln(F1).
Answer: 3.0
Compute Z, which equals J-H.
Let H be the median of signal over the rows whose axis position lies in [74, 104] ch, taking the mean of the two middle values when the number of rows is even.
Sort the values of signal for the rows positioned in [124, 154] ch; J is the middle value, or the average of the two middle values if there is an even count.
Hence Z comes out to -3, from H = 61.0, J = 58.4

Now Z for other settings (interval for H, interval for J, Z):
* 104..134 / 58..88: 14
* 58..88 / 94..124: 2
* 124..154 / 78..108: 3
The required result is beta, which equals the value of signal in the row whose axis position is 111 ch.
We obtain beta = 60.89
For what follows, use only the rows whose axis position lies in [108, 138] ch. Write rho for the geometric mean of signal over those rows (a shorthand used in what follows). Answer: 43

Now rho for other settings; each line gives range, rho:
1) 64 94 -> 58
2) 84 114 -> 62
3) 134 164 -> 63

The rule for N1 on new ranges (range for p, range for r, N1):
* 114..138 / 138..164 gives 0.32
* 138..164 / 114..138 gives 0.72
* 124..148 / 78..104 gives 0.36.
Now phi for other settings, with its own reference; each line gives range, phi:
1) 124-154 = 2.4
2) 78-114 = 0.7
